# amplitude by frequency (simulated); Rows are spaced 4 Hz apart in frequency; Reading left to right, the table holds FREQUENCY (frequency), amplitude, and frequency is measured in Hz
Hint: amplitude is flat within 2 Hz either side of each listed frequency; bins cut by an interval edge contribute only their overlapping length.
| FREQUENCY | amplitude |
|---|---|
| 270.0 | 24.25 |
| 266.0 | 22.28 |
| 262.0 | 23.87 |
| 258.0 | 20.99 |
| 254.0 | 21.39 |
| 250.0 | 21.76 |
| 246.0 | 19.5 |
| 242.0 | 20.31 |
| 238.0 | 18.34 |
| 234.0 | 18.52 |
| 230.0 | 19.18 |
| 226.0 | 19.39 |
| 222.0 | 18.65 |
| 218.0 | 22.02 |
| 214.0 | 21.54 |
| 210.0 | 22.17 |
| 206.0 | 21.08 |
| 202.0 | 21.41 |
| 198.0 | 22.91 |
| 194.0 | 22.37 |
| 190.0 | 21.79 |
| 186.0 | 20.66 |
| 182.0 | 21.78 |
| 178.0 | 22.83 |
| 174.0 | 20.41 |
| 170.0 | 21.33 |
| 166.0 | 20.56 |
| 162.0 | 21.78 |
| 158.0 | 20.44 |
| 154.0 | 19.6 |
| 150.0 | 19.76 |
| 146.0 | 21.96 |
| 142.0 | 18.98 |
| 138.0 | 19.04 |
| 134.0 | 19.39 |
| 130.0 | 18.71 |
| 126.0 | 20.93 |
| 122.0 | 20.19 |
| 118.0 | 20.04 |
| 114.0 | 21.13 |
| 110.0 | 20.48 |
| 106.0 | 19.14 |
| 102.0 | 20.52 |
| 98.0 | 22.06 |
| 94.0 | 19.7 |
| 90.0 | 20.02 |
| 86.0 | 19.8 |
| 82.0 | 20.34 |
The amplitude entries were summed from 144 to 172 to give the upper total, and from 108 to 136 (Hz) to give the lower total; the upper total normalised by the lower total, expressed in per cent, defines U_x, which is 103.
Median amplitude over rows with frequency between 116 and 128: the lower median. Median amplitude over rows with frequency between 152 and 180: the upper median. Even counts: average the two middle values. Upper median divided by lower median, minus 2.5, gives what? -1.48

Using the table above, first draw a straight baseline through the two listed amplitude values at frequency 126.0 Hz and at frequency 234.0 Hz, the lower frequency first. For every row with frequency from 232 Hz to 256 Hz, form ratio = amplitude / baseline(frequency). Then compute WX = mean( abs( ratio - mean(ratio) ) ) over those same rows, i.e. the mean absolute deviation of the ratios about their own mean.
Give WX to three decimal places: 0.071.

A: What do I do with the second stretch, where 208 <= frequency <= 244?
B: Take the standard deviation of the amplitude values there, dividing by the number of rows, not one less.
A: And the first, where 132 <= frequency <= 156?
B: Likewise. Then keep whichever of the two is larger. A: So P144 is 1.5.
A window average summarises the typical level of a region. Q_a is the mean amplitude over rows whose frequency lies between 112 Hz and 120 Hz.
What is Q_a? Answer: 20.6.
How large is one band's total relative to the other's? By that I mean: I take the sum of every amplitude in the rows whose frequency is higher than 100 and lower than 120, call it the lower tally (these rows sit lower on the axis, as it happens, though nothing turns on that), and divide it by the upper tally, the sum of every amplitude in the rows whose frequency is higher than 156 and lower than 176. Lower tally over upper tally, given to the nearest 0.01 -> 0.97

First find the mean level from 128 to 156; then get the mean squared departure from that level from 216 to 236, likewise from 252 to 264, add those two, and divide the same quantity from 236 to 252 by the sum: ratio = 0.18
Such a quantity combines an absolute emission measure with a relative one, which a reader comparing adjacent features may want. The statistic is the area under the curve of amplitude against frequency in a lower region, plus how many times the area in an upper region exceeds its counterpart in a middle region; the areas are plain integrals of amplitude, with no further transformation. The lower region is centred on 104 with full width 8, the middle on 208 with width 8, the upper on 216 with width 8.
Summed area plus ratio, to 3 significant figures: 160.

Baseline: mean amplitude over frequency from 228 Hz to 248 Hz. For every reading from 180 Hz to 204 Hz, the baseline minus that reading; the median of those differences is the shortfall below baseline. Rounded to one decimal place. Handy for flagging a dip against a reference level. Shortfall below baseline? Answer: -2.6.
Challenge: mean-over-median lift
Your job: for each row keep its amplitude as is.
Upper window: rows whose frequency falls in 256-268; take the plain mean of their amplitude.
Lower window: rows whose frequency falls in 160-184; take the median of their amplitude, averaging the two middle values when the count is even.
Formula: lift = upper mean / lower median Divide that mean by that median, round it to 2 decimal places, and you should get 1.04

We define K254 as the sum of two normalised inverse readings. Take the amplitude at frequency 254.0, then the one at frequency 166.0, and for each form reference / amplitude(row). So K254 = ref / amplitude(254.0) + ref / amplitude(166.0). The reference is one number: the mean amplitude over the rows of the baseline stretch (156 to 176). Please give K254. 1.99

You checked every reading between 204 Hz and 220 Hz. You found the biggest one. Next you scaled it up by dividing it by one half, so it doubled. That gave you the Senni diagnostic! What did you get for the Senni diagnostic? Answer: 44.3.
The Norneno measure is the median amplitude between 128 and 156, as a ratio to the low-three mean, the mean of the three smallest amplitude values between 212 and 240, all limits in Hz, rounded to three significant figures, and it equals 1.05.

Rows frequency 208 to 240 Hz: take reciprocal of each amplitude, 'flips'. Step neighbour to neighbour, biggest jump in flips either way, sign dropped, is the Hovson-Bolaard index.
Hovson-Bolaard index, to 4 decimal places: 0.0082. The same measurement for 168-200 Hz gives 0.0052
